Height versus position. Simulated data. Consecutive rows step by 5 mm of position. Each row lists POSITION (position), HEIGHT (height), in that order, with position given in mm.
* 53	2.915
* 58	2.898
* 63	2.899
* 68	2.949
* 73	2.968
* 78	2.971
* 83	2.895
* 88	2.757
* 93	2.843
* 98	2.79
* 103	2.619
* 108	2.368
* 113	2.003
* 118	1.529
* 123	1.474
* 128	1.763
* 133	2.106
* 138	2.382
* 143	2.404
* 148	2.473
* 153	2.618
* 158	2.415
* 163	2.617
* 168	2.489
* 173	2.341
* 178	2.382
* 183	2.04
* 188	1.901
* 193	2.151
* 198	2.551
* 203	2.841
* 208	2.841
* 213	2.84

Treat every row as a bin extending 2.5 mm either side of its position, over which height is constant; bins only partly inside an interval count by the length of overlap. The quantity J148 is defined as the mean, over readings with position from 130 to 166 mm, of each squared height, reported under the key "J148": 5.9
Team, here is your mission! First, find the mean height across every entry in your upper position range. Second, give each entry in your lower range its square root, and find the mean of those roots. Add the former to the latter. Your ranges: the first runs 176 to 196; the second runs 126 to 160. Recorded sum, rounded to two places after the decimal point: 3.64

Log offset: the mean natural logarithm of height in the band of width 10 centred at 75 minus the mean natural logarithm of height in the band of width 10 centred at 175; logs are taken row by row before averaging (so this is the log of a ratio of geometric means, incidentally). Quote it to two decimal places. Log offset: 0.23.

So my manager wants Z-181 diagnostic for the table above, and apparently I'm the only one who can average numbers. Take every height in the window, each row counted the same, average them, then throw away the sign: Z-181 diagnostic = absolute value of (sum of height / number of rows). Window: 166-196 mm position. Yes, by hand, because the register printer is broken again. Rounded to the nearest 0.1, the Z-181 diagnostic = 2.2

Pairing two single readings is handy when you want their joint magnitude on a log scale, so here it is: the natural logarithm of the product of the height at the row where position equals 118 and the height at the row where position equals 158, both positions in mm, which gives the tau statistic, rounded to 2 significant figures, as 1.3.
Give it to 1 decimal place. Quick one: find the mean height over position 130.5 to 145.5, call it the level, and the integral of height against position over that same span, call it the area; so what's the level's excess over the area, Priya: -32.2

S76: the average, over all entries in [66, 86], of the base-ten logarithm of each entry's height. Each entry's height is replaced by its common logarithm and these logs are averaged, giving 0.47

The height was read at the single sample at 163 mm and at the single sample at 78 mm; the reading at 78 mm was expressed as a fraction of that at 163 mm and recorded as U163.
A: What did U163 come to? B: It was 1.14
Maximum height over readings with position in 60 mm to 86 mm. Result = 2.971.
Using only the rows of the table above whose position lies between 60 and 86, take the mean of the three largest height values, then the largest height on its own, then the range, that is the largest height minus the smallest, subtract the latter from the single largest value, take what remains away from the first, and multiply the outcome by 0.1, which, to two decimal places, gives 0.01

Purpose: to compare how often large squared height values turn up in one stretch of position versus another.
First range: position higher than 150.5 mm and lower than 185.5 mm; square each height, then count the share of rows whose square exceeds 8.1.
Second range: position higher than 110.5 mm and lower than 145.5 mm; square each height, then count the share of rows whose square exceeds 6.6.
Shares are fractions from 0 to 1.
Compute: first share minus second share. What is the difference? 0.0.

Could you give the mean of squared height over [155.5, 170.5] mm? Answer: 6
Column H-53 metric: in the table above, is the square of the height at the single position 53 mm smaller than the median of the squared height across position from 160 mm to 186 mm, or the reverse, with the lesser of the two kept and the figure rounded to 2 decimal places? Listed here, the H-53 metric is 5.67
